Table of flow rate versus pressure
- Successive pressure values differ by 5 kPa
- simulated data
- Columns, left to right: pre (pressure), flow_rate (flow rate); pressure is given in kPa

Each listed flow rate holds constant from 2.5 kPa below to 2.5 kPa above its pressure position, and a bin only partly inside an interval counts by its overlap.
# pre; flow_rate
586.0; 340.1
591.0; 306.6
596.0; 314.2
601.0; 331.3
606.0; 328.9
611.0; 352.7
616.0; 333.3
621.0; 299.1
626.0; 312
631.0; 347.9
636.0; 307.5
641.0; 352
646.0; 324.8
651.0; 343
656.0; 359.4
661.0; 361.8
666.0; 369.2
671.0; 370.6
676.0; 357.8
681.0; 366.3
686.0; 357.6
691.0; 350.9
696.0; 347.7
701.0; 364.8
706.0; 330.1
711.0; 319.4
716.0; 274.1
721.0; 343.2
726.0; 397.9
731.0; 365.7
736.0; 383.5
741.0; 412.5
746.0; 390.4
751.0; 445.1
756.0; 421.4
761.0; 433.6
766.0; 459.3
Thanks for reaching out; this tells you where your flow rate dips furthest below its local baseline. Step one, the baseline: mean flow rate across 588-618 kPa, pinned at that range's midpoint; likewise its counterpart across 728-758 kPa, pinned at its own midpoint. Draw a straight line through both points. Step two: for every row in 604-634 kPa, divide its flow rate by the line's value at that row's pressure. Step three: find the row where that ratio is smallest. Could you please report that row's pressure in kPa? 621.0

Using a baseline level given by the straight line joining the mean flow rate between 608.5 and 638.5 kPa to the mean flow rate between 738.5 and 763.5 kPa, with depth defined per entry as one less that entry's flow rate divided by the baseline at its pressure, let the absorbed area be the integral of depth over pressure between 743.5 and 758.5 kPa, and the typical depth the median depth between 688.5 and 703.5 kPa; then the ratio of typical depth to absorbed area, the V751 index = 1.1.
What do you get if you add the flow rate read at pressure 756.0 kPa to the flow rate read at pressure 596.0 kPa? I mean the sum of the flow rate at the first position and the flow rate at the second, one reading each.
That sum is 736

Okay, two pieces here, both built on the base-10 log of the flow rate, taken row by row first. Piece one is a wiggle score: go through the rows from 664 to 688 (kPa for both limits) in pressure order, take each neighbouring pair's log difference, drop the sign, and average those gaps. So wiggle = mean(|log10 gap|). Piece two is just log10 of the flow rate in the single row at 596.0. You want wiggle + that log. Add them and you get 2.51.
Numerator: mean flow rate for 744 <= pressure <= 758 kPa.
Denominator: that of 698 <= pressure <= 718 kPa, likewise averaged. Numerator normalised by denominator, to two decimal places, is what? 1.30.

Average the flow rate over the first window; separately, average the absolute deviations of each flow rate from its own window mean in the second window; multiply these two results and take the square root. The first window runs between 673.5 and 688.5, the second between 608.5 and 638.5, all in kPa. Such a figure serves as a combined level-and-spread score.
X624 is 83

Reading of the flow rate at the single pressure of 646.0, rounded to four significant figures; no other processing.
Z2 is 324.8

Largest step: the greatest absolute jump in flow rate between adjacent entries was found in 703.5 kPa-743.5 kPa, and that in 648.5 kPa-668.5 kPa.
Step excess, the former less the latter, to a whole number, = 53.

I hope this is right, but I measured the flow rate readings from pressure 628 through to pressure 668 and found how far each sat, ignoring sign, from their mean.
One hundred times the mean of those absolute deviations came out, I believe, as 1545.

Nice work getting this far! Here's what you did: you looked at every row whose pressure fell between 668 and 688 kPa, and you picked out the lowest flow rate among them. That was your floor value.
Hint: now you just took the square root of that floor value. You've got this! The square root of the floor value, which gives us 18.9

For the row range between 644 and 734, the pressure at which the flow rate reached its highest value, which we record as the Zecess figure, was 726.0 kPa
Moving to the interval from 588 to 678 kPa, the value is 671.0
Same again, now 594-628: 611.0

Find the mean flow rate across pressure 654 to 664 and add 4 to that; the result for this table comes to 365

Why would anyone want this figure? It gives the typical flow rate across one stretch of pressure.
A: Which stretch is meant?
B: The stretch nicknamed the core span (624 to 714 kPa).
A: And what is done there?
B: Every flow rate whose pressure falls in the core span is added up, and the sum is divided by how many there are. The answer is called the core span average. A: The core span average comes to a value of 347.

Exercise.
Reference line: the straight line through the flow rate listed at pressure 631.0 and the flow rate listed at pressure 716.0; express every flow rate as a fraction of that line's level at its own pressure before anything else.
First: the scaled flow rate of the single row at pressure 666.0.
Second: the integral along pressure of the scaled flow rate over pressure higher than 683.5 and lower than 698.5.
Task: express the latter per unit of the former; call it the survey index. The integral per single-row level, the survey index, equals 15.4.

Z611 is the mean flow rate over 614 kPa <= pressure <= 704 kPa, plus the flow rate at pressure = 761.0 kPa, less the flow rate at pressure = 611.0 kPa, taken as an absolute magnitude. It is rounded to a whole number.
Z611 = 427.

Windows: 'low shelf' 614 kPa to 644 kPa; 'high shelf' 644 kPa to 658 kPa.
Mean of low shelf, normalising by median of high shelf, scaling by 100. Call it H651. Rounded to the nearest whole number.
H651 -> 95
